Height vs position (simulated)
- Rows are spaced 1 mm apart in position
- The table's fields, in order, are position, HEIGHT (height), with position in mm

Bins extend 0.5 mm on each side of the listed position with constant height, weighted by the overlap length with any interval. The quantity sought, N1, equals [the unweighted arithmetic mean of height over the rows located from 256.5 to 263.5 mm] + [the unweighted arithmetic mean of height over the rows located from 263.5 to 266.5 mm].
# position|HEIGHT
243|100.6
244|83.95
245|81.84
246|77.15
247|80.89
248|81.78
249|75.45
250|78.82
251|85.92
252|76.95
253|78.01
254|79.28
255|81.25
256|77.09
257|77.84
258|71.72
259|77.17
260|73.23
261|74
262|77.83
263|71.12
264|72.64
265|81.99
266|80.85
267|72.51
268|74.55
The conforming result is 153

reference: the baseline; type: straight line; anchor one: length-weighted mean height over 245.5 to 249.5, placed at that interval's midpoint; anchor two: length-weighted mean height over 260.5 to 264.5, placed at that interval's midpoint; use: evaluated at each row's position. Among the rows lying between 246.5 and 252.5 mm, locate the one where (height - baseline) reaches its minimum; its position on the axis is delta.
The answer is 249 mm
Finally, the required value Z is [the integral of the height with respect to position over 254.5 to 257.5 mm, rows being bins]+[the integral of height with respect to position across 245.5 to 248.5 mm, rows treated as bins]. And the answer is 476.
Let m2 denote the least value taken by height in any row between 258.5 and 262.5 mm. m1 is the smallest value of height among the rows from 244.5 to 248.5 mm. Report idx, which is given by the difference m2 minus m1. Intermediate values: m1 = 77.15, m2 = 73.23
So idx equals -4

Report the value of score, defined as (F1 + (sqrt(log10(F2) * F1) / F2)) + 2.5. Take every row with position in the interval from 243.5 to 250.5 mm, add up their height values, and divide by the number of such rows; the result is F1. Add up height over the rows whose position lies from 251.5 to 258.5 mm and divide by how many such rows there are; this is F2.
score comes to 82.6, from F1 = 80.0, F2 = 77.4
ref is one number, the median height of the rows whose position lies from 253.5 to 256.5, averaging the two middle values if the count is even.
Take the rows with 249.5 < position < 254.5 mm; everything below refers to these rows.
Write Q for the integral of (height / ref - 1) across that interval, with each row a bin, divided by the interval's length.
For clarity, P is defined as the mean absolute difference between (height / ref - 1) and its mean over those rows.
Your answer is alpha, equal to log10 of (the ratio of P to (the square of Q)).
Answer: 2.9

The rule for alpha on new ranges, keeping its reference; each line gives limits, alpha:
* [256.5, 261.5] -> 0.9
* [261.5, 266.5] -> 1.7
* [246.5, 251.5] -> 2.1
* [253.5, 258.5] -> 1.8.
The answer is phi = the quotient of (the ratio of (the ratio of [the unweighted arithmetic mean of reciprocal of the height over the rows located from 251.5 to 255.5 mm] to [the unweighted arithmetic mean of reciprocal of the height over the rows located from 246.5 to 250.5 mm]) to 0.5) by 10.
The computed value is 0.201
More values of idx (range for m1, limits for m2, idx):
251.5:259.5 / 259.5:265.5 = -1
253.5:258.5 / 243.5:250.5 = 4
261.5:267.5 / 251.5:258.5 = 1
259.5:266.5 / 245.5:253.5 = 4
